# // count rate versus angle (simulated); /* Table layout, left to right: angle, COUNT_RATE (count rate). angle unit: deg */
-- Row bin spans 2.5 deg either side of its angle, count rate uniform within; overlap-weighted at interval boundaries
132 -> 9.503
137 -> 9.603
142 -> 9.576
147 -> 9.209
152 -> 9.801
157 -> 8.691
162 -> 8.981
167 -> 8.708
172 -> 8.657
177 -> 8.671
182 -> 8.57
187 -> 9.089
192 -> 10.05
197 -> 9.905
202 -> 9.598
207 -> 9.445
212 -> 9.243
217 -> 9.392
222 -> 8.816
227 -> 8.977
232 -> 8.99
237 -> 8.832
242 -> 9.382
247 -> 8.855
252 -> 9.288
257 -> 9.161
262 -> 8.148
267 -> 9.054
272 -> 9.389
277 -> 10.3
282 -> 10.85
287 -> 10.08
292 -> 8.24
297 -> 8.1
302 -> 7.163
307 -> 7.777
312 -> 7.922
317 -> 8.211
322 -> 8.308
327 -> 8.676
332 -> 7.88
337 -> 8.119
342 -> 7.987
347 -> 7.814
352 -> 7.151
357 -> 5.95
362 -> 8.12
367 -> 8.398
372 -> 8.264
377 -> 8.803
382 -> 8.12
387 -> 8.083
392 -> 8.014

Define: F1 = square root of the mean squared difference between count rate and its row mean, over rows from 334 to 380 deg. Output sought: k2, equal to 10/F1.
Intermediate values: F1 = 0.8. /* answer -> 13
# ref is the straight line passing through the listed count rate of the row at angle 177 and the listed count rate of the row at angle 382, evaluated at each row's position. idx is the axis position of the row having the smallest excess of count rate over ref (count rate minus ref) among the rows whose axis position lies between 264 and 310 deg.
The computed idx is 302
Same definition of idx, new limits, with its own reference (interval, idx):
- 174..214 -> 182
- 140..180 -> 157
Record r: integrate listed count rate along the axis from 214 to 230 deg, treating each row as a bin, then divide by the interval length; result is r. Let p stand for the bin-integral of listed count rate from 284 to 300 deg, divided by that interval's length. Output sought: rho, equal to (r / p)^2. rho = 1.06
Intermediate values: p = 8.8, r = 9.1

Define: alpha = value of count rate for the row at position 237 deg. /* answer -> 8.832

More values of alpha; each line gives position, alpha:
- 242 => 9.382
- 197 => 9.905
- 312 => 7.922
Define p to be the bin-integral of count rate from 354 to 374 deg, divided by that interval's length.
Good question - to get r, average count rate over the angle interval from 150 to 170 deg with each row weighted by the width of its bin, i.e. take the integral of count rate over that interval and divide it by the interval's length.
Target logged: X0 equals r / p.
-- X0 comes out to 1.18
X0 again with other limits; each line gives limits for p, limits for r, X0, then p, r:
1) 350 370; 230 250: 1.21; 7.4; 9.0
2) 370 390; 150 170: 1.08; 8.3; 9.0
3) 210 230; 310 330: 0.91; 9.1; 8.3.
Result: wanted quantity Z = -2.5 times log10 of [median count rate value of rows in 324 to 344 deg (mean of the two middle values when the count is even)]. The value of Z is -2.26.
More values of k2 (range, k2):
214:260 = 45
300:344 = 26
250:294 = 12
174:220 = 21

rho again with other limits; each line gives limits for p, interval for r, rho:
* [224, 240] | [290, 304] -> 0.77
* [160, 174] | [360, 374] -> 0.89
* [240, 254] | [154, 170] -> 0.93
